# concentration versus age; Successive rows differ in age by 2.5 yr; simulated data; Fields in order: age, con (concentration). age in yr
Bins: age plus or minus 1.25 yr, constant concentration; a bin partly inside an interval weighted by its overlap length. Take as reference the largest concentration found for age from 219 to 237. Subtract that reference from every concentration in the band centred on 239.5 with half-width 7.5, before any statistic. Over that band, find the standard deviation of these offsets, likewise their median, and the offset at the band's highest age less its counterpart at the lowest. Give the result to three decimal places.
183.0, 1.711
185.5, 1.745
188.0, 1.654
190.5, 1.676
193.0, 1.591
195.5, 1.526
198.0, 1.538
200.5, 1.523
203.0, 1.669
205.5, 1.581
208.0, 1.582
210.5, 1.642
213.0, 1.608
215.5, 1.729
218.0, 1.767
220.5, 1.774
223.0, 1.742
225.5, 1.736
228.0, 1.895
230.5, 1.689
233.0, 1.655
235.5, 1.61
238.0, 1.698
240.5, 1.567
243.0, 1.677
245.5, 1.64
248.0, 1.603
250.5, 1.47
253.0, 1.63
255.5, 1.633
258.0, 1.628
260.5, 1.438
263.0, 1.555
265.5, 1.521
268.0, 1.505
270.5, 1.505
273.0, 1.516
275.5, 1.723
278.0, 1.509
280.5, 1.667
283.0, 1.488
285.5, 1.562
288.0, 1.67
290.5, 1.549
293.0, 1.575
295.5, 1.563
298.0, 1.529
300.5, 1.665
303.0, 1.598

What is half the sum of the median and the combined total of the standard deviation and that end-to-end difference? -0.110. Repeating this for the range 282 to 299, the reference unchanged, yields -0.120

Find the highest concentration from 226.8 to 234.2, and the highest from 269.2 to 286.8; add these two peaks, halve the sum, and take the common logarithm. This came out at 0.257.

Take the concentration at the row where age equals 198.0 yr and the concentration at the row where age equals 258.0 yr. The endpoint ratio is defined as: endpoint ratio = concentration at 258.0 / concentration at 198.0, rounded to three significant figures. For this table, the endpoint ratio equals 1.06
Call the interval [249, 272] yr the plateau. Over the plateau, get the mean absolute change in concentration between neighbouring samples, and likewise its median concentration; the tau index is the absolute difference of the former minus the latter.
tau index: 1.46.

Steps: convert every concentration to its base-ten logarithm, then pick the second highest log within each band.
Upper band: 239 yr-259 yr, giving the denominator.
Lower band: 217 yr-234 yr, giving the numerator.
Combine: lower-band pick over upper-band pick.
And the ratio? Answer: 1.16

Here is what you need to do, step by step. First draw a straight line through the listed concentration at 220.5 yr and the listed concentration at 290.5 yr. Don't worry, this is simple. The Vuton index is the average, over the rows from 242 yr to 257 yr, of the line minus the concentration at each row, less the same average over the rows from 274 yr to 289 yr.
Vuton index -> 0.10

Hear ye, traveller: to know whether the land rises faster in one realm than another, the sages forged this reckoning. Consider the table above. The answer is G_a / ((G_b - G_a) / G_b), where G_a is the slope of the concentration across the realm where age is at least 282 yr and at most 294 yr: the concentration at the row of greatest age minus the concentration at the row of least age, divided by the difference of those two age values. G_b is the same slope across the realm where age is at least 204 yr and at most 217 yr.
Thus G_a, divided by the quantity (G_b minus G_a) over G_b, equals 0.021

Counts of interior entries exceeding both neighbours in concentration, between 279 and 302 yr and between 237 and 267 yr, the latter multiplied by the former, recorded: 6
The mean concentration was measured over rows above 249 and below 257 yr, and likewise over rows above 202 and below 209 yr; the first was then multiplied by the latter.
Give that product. 2.54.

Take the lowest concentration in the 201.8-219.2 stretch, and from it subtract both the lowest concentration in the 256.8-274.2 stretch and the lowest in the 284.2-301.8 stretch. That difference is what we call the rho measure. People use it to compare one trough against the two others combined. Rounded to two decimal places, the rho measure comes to -1.39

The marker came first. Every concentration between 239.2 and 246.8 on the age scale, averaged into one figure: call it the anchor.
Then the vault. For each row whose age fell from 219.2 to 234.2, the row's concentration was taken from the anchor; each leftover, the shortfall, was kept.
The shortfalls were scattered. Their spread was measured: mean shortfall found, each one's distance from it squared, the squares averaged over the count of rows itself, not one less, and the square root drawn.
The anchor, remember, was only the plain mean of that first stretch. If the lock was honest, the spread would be 0.08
